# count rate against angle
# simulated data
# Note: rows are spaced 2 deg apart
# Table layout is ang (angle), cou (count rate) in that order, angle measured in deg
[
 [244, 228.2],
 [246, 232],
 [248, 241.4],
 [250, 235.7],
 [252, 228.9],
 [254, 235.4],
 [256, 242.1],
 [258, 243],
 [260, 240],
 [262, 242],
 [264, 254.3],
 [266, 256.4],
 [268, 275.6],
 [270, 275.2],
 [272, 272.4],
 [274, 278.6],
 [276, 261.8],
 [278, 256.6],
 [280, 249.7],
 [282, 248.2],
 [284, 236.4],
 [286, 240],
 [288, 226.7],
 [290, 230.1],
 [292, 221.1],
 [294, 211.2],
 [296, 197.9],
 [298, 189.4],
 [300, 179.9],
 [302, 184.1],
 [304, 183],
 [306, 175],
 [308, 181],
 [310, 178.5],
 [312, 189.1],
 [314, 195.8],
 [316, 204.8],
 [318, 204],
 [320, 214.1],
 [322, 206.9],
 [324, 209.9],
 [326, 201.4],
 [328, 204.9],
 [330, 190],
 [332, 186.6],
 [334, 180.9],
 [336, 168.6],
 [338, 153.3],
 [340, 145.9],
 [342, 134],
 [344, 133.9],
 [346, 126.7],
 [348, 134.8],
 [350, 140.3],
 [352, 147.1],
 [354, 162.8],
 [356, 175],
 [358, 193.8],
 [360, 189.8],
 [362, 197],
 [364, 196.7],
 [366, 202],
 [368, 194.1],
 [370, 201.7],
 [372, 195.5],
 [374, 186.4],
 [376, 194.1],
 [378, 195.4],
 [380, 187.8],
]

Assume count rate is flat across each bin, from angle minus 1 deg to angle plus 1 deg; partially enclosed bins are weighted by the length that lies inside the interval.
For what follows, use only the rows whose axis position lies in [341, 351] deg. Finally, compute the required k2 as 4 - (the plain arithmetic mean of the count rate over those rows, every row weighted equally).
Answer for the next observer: -130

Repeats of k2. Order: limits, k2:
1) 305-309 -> -174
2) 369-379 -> -191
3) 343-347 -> -126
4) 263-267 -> -251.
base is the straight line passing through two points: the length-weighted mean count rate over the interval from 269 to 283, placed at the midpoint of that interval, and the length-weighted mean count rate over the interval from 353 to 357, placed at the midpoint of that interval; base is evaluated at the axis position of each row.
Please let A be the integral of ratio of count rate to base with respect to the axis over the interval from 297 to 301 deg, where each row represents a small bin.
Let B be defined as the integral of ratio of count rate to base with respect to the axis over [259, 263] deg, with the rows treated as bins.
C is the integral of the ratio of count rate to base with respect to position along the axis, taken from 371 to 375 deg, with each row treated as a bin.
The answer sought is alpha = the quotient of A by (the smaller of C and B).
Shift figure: 0.91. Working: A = 3.13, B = 3.43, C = 5.18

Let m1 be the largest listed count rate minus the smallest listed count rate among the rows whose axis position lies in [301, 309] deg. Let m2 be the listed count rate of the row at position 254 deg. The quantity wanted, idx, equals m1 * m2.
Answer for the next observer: 2142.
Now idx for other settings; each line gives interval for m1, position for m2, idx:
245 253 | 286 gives 3000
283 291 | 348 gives 1793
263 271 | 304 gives 3898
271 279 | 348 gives 2966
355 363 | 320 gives 4710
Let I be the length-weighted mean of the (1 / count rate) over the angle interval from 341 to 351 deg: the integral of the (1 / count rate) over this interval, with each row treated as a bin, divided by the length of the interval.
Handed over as 0.0075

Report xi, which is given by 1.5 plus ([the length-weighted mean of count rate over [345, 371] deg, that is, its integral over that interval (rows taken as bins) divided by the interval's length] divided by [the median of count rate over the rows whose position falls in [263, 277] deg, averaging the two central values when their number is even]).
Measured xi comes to 2.1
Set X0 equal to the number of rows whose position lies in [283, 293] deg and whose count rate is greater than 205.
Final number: 5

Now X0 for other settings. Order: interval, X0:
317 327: 3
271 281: 5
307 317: 0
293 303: 1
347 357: 0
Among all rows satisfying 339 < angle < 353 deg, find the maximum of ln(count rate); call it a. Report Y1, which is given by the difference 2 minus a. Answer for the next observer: -2.99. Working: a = 4.99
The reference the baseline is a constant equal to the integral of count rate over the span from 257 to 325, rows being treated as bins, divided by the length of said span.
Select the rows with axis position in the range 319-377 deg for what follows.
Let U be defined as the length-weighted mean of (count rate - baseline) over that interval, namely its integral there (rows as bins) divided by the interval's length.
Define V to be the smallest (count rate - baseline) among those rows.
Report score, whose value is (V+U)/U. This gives 3.1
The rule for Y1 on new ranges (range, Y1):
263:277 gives -3.63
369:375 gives -3.31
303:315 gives -3.28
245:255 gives -3.49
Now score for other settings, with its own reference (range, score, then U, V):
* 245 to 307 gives -4.0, 10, -49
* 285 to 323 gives 3.1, -23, -49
